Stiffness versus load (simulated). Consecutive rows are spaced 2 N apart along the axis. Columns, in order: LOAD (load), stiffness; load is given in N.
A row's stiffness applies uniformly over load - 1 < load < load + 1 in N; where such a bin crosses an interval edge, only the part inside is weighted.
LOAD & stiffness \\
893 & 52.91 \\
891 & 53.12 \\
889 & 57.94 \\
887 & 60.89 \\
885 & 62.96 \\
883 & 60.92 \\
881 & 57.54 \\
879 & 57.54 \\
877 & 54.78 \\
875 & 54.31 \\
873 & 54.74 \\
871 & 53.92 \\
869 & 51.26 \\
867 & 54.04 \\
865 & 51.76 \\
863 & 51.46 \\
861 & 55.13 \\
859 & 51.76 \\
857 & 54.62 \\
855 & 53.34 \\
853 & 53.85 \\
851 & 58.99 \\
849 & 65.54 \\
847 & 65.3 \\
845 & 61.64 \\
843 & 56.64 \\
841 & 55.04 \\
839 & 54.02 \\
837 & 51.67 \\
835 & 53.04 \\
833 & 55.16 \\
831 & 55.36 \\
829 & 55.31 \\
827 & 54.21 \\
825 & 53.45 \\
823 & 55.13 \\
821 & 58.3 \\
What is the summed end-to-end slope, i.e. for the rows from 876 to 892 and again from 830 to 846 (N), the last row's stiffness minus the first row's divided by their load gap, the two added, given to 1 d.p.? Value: 0.3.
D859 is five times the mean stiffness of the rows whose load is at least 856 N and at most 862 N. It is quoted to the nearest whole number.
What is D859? 269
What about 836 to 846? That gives 279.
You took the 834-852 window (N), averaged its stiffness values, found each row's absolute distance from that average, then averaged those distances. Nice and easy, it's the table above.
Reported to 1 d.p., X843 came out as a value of 4.3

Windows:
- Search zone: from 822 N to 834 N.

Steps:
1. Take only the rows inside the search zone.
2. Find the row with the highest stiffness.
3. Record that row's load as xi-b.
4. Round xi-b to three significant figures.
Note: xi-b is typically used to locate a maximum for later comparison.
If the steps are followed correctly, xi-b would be 831 N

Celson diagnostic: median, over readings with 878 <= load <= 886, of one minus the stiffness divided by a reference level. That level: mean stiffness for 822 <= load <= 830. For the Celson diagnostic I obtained -0.09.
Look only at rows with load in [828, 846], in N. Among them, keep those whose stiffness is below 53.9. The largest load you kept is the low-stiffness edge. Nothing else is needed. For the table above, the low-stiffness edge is 837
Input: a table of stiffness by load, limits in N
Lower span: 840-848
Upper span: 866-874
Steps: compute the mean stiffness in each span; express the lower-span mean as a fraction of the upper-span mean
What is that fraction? 1.12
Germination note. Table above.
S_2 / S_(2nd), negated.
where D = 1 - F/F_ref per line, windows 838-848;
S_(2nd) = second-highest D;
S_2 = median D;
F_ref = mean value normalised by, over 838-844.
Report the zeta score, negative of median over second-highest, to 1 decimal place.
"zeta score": 7.3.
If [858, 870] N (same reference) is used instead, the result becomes -0.9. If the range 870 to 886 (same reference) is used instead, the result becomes 1.0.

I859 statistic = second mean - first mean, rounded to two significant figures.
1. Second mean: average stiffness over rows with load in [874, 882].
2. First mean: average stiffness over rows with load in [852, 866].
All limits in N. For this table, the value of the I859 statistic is 2.9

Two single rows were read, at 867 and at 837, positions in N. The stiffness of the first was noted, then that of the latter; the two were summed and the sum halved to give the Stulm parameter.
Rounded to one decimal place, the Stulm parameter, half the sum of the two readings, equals 52.9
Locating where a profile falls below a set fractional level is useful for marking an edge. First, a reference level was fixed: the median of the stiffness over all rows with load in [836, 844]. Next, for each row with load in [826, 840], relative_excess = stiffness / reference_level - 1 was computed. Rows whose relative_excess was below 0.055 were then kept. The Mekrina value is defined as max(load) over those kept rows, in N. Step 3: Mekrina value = 839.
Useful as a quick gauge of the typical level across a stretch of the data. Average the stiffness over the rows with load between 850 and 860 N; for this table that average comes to 54.5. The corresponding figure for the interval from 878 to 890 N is 59.6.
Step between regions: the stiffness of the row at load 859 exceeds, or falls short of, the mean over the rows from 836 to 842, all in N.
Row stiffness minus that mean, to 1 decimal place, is -1.8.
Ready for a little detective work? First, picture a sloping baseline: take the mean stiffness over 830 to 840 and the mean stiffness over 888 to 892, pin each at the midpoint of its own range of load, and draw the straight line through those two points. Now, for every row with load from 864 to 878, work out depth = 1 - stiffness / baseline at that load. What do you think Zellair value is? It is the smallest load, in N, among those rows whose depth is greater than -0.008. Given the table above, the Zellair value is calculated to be 865 N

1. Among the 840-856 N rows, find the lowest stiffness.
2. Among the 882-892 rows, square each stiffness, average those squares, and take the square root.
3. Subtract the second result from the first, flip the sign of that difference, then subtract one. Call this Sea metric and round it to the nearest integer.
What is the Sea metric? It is 5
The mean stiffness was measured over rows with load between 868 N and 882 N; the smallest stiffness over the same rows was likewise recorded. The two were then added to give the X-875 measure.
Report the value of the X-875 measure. 106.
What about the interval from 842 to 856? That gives 113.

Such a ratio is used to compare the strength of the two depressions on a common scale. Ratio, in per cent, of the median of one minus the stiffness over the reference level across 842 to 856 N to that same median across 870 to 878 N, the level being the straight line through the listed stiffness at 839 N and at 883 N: -64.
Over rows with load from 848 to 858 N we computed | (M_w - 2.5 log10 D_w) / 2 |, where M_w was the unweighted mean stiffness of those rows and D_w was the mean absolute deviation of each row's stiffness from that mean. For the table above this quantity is 27.9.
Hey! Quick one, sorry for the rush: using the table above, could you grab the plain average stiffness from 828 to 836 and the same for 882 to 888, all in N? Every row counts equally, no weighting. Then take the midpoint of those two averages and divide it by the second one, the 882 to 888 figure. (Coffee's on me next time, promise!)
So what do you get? 0.94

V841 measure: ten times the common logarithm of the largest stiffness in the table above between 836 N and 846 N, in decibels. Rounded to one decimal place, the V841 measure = 17.9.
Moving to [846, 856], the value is 18.2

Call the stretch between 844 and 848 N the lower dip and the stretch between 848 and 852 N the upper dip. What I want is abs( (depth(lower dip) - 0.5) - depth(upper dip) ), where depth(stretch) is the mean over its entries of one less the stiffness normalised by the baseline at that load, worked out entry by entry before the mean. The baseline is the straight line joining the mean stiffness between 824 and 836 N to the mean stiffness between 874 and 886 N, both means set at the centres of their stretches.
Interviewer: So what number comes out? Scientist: 0.53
